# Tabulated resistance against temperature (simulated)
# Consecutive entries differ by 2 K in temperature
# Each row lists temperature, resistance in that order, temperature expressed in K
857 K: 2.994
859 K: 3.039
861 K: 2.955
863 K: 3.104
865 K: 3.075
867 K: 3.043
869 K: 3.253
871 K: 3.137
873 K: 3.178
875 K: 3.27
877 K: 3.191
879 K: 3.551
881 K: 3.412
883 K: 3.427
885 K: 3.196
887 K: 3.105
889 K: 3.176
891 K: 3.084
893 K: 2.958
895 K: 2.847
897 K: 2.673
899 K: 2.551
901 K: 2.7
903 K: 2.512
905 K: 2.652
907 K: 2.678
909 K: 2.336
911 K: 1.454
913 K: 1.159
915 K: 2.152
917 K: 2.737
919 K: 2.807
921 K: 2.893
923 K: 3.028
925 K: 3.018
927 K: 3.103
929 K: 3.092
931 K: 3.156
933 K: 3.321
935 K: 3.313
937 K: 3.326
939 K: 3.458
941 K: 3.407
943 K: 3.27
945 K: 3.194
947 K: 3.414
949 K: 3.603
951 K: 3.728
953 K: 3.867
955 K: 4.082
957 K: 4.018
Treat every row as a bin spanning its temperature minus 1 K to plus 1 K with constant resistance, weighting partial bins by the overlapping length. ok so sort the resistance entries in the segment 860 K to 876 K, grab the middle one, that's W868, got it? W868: 3.1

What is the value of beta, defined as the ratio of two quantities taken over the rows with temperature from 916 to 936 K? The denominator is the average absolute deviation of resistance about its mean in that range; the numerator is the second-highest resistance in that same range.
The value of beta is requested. 22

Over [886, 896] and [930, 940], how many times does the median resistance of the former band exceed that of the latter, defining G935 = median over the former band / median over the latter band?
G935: 0.93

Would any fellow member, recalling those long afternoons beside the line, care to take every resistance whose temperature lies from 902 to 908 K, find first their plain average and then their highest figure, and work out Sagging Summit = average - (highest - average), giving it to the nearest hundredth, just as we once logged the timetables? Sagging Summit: 2.55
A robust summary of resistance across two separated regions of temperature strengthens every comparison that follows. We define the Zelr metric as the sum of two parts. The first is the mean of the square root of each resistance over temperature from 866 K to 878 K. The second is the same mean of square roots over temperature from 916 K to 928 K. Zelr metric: 3.49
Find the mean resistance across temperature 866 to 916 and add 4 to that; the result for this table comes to 6.8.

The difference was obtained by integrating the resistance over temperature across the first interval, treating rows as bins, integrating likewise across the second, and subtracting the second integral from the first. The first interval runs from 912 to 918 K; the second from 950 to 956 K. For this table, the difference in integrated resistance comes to -11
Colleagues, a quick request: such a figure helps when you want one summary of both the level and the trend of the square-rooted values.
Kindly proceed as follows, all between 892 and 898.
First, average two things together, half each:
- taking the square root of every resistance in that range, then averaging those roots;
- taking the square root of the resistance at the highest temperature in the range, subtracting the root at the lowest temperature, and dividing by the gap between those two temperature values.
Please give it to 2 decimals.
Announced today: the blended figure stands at 0.83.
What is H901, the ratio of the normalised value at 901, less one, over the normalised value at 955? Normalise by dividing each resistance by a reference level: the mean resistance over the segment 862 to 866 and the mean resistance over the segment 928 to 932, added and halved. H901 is -0.10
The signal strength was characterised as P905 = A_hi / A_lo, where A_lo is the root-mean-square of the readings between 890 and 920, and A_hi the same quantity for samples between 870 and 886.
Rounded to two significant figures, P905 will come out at 1.3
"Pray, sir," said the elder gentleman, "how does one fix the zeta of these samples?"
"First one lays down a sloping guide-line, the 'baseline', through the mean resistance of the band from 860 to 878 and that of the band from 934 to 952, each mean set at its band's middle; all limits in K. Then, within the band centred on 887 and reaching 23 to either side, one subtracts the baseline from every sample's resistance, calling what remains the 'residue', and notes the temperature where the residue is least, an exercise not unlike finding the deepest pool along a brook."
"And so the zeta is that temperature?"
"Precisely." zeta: 909 K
